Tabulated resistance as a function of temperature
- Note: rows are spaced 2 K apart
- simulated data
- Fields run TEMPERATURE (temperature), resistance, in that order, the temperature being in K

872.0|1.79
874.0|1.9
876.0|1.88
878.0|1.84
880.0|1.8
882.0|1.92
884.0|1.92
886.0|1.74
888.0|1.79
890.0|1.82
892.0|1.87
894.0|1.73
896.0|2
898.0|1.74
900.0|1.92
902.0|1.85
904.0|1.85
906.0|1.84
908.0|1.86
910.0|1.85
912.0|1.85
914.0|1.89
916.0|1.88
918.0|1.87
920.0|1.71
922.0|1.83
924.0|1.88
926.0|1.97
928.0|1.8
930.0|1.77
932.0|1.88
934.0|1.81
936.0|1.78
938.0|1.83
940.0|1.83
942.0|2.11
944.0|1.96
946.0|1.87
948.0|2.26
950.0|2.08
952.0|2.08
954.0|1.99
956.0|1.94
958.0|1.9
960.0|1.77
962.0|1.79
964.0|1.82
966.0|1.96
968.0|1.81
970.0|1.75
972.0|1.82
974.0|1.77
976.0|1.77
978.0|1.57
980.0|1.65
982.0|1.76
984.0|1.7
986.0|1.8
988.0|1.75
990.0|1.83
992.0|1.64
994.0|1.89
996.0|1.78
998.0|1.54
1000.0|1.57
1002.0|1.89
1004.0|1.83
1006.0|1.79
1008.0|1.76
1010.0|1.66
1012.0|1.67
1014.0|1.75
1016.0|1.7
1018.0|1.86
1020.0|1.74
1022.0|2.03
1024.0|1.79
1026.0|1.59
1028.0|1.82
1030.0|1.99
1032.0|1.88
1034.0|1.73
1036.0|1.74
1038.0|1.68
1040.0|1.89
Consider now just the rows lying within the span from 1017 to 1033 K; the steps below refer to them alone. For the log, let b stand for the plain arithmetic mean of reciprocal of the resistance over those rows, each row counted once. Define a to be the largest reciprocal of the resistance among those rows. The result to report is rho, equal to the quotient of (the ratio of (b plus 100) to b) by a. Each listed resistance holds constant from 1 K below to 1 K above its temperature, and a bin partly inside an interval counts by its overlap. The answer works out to 292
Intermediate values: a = 0.629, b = 0.547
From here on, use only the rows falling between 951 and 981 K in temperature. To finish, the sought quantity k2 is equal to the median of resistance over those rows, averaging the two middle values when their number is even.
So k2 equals 1.81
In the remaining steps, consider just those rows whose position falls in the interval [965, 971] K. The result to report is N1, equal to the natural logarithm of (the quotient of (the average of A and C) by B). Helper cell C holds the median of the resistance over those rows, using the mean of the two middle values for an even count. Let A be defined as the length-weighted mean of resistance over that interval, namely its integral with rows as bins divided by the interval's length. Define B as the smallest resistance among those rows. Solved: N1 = 0.04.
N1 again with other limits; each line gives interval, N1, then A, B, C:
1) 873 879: 0.02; 1.87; 1.84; 1.88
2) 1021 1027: 0.12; 1.80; 1.59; 1.79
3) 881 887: 0.08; 1.86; 1.74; 1.92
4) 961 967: 0.03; 1.86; 1.79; 1.82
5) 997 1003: 0.05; 1.67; 1.54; 1.57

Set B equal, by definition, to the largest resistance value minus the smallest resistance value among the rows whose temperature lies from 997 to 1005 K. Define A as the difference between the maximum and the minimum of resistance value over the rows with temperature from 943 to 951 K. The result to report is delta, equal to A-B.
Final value 0.04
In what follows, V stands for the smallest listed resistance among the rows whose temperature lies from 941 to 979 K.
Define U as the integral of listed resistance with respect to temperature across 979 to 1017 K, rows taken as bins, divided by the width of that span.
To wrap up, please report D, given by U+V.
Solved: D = 3.30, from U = 1.73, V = 1.57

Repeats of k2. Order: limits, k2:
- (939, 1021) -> 1.79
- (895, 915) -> 1.85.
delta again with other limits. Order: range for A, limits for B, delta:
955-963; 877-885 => 0.05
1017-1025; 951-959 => 0.11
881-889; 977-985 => -0.01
